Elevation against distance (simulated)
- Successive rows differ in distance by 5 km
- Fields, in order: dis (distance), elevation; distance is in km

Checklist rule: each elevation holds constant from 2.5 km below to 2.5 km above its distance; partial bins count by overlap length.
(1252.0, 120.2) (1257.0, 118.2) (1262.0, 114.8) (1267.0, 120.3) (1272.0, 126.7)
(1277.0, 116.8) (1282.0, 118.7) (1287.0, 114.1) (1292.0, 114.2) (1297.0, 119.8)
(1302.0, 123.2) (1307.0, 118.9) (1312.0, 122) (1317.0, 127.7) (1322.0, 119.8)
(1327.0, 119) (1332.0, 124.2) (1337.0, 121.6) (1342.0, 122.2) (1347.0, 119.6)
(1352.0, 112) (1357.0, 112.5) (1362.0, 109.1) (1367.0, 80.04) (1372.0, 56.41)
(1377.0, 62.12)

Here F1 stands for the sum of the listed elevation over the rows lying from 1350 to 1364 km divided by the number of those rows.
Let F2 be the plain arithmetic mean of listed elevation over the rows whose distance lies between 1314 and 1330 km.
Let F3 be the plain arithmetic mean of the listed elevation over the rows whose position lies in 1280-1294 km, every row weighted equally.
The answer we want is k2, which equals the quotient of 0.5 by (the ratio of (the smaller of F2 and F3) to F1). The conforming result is 0.48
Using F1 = 111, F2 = 122.2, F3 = 115.7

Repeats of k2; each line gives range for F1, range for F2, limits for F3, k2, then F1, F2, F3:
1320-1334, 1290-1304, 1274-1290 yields 0.52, 121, 119.1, 116.5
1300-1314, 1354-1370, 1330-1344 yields 0.60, 121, 100.5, 122.7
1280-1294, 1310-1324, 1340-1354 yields 0.49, 116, 123.2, 117.9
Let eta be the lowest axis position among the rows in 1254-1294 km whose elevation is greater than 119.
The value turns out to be 1267.0 km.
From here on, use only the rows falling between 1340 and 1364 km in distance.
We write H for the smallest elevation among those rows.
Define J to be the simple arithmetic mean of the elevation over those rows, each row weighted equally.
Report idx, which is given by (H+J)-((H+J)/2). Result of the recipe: 112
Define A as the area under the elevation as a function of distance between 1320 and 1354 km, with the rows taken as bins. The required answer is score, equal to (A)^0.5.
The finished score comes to 63.8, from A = 4076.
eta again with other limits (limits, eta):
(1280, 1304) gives 1297.0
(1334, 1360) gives 1337.0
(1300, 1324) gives 1302.0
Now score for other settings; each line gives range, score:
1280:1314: 63.5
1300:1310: 34.8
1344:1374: 54.6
